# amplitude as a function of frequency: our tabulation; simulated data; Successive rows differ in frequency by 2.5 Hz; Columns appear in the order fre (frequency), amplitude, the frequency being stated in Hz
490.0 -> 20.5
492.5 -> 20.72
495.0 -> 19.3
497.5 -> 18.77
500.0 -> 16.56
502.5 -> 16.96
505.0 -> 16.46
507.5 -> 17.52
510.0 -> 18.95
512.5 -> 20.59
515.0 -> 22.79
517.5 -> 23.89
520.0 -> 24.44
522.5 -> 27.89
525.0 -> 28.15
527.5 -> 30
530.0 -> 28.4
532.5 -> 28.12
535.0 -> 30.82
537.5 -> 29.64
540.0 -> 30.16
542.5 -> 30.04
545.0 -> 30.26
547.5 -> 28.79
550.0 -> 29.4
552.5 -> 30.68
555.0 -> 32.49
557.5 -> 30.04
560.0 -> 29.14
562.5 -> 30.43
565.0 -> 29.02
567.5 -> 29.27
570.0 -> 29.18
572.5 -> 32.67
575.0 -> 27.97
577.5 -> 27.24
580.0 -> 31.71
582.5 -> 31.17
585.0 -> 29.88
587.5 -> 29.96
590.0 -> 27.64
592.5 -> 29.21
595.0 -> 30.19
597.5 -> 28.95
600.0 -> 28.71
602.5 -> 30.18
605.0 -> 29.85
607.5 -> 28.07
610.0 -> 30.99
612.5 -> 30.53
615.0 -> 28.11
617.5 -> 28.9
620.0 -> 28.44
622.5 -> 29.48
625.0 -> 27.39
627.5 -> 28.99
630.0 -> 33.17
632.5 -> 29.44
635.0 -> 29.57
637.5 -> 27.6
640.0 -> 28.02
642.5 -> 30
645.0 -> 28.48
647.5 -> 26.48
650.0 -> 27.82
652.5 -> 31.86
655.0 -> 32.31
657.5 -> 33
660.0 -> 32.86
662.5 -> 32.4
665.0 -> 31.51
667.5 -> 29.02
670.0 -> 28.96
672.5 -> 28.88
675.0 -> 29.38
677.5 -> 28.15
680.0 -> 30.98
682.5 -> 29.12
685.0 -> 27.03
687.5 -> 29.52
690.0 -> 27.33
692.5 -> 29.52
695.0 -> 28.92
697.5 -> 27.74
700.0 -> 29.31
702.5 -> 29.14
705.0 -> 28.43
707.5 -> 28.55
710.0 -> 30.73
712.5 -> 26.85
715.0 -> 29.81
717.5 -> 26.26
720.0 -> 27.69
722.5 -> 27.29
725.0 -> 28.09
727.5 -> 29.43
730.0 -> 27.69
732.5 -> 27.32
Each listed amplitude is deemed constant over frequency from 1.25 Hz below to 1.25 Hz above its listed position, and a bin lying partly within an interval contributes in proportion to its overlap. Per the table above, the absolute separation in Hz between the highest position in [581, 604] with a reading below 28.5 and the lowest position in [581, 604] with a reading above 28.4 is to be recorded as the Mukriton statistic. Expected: 7.5 Hz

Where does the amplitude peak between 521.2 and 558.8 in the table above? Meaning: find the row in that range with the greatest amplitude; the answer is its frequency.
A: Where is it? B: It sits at 555.0 Hz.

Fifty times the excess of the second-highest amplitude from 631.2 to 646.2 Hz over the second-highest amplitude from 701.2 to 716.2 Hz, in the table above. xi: -12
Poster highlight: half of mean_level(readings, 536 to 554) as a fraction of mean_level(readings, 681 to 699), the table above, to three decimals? 0.525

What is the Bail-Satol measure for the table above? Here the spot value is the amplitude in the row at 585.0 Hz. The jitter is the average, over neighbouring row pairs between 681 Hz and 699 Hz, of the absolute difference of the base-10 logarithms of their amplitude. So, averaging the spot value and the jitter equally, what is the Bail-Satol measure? 15.0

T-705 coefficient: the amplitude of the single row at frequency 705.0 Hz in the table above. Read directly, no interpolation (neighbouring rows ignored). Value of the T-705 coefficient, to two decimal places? 28.43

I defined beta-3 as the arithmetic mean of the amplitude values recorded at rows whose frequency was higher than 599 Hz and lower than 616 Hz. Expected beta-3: 29.5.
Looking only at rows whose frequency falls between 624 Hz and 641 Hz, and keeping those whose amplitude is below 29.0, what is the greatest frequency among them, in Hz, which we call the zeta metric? 640.0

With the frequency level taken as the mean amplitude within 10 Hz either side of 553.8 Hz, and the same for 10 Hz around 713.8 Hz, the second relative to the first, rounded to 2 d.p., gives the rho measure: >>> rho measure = 0.94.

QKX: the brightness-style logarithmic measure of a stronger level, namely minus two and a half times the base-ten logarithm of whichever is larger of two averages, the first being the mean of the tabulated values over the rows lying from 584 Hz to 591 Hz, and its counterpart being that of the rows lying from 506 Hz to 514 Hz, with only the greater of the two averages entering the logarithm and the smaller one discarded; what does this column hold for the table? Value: -3.66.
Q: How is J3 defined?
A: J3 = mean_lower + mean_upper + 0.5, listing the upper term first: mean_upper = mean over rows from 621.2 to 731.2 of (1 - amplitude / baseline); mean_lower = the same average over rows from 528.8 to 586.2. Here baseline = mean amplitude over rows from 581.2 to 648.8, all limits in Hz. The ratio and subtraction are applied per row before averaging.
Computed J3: 0.481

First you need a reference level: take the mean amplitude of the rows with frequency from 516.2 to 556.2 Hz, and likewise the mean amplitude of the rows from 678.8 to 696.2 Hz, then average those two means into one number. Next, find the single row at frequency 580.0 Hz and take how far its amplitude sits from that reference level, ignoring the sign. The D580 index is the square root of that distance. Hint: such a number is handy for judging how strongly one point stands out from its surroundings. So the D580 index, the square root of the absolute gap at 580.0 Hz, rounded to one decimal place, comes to 1.7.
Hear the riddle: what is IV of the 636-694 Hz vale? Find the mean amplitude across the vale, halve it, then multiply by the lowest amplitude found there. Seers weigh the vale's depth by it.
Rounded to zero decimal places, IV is 392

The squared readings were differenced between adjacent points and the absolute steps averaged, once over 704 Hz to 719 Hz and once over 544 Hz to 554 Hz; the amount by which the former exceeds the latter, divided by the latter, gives 1.2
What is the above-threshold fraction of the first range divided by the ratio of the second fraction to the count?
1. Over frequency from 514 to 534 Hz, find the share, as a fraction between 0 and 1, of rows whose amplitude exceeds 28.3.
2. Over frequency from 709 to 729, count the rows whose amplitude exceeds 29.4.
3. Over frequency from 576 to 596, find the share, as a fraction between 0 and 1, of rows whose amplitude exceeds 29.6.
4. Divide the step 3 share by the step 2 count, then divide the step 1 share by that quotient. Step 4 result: 1.2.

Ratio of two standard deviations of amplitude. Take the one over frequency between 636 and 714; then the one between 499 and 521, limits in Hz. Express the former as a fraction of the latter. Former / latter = 0.6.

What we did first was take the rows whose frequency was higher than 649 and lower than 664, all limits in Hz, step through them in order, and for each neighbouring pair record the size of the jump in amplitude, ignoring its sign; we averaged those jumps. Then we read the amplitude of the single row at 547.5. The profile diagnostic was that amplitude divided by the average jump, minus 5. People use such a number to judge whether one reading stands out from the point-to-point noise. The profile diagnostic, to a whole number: 20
